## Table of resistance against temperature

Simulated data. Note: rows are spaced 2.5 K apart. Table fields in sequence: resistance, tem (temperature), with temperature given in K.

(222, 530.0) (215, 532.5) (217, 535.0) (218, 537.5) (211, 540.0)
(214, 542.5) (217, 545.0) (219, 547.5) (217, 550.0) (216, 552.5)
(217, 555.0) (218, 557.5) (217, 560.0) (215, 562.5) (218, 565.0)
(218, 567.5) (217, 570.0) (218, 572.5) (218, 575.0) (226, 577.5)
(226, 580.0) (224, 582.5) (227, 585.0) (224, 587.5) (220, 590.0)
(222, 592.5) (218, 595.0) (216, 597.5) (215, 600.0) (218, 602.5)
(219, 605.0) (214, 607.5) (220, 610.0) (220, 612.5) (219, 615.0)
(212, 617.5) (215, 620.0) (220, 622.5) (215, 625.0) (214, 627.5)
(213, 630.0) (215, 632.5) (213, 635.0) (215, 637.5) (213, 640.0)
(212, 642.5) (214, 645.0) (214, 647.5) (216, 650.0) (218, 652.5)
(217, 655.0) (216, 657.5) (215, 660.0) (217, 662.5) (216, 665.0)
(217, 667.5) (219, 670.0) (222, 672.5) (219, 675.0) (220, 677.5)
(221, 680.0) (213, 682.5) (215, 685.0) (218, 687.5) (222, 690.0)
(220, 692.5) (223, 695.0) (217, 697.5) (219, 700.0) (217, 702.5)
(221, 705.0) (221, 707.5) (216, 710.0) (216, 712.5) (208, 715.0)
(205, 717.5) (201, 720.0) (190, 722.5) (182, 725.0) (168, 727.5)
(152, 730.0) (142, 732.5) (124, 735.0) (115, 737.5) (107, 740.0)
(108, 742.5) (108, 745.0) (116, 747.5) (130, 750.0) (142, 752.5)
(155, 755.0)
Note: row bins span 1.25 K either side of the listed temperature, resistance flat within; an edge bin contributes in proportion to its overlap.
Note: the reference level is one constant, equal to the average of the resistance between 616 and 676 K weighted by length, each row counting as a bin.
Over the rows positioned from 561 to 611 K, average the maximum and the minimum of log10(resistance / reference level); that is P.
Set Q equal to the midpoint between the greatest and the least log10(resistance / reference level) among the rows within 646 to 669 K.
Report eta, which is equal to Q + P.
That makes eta 0.010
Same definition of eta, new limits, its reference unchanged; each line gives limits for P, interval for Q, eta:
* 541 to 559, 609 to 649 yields 0.002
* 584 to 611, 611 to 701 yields 0.013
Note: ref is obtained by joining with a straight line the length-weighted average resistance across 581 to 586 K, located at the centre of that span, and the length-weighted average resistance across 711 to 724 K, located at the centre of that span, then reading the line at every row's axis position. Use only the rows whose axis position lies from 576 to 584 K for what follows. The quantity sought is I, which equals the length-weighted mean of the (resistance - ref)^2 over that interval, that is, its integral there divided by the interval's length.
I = 3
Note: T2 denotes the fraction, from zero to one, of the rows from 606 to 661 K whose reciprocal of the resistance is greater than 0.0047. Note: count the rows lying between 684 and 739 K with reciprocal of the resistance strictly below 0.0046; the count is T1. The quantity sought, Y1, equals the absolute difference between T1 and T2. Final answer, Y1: 6.9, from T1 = 7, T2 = 0.09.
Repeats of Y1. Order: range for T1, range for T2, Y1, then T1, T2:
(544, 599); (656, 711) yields 14.0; 14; 0.00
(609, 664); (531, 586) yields 5.0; 5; 0.05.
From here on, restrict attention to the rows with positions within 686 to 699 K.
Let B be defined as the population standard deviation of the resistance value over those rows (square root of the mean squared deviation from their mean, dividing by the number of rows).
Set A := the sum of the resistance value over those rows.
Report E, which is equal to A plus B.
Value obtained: 1102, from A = 1100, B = 2.3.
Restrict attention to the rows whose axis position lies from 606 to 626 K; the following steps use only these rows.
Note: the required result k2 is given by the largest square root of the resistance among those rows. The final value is 14.8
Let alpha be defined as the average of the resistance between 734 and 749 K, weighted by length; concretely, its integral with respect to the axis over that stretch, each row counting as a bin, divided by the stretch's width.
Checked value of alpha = 113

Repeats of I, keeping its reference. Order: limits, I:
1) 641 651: 5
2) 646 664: 8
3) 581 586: 3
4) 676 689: 73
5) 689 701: 166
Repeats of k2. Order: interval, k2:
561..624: 15.1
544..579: 15.0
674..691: 14.9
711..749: 14.7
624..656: 14.8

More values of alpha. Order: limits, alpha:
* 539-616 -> 219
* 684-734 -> 203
